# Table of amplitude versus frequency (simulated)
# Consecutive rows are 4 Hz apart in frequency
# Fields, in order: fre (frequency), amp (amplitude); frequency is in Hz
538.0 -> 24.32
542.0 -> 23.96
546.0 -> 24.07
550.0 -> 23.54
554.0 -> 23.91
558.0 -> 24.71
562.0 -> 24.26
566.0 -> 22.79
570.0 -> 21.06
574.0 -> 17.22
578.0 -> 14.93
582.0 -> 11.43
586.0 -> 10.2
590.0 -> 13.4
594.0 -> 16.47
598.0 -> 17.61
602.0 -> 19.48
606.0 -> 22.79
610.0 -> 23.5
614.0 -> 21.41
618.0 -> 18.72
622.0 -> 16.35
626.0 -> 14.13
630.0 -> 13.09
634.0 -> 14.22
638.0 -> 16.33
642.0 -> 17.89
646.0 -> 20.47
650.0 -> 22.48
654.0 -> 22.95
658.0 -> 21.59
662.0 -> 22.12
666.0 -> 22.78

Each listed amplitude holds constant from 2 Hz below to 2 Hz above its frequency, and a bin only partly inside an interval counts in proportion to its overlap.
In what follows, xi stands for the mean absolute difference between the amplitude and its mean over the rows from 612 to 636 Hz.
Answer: 2.5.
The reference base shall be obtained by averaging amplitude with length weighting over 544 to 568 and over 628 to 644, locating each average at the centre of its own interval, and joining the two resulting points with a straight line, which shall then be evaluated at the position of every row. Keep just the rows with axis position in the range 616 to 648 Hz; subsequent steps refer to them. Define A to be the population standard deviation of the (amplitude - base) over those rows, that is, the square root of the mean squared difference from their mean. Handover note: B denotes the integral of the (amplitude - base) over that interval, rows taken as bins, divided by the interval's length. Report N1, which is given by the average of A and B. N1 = 1.7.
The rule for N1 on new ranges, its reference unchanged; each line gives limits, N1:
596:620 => 2.3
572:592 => -2.8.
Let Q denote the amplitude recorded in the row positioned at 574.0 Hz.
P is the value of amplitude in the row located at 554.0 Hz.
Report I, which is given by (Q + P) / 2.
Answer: 21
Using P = 23.91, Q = 17.22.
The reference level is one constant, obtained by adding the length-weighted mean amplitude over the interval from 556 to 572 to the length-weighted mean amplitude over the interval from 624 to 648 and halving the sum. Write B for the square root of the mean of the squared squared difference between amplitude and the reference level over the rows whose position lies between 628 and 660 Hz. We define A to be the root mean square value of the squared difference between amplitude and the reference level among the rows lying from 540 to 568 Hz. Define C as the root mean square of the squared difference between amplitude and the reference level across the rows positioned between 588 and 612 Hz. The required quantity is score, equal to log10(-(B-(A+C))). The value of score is 1.25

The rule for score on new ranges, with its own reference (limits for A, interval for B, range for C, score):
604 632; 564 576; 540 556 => 1.51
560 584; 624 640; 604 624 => 0.99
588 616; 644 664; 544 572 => 1.44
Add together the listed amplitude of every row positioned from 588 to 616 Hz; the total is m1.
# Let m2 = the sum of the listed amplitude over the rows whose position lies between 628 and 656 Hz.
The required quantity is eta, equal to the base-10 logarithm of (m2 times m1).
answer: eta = 4.23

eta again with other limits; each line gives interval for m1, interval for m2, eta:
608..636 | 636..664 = 4.24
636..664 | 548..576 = 4.36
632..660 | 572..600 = 4.14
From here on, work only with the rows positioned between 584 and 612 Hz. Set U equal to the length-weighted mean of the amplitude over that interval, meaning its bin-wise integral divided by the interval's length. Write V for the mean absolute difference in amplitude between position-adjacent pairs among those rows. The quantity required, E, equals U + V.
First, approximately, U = 17.6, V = 2.22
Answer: 20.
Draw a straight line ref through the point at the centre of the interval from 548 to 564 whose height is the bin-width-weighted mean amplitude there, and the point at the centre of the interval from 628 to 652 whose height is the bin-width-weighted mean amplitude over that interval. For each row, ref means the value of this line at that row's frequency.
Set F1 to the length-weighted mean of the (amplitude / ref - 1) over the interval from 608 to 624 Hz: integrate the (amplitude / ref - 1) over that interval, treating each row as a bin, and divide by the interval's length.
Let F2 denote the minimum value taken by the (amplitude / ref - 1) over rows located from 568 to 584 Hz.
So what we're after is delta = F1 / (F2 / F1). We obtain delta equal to 0.00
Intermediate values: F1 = 0.0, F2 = -0.48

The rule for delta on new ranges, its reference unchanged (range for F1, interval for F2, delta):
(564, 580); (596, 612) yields -0.19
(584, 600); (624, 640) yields -0.36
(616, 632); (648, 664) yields 0.08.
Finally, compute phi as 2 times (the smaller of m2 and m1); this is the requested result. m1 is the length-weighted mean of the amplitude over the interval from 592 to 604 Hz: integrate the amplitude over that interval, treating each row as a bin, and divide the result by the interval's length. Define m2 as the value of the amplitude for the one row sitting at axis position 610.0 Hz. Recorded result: 36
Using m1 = 17.9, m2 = 23.5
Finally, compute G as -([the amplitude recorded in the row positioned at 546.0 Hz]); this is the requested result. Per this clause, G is -24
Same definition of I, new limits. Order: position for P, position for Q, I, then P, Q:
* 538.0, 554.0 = 24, 24.32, 23.91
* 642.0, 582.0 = 15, 17.89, 11.43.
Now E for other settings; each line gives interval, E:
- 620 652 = 19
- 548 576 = 24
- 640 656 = 23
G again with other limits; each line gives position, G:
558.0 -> -25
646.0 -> -20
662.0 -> -22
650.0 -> -22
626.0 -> -14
